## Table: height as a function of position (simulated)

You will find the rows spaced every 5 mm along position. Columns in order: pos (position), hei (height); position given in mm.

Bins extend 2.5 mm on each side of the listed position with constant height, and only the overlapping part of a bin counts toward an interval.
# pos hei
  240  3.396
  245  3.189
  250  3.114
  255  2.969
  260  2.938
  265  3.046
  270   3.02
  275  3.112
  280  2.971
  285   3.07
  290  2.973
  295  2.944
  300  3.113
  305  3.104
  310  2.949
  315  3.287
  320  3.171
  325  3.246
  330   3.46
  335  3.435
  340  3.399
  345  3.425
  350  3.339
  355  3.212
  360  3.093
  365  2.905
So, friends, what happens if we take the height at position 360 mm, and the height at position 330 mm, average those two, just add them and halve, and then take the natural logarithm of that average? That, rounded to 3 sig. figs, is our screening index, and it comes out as 1.19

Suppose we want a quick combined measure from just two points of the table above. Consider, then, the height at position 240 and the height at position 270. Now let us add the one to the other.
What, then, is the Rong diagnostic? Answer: 6.42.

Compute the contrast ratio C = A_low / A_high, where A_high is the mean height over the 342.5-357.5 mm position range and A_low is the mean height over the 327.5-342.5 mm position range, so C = 1.03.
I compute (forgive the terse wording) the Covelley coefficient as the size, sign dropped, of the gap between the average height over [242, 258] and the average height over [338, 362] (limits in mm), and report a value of 0.20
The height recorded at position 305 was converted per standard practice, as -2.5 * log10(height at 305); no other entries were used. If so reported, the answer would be -1.23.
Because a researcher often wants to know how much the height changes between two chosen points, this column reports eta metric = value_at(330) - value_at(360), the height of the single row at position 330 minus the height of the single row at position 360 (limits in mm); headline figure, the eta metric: 0.37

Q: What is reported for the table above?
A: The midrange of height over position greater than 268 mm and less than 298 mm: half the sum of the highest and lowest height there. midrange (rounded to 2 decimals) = 3.03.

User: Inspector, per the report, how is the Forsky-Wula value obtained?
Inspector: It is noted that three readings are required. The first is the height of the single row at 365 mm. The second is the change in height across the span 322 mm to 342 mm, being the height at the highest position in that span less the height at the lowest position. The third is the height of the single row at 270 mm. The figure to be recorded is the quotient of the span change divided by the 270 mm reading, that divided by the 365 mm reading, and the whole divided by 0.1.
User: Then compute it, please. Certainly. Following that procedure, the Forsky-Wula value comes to 0.17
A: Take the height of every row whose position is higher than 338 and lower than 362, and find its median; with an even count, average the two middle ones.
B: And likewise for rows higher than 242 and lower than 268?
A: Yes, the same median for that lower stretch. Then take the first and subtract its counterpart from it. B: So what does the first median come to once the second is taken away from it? 0.29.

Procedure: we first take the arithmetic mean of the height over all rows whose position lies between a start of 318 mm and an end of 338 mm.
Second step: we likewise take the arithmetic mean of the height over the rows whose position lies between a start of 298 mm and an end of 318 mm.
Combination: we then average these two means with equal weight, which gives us 3.22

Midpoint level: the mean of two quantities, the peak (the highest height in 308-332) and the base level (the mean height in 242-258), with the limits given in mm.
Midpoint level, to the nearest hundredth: 3.28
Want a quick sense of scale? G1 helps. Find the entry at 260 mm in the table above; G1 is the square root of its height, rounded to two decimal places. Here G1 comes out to 1.71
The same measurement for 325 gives 1.80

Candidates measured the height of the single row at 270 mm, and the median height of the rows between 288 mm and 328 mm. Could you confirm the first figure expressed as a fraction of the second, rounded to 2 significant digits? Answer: 0.97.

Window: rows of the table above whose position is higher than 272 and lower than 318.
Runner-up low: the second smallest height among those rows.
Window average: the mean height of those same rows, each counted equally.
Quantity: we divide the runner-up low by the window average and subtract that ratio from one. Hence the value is 0.036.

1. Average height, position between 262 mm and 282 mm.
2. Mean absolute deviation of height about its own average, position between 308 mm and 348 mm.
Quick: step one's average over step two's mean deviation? 23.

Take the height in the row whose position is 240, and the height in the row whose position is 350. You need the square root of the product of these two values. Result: 3.37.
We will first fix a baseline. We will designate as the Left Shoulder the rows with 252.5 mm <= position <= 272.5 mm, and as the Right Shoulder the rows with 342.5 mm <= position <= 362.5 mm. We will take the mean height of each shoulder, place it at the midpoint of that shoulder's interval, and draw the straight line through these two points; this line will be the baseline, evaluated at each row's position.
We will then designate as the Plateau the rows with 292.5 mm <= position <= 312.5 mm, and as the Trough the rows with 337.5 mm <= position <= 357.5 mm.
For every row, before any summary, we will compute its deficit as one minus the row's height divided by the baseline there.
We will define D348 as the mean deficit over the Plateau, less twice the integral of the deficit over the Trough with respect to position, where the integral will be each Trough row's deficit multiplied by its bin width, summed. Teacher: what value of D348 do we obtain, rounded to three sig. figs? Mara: 1.16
